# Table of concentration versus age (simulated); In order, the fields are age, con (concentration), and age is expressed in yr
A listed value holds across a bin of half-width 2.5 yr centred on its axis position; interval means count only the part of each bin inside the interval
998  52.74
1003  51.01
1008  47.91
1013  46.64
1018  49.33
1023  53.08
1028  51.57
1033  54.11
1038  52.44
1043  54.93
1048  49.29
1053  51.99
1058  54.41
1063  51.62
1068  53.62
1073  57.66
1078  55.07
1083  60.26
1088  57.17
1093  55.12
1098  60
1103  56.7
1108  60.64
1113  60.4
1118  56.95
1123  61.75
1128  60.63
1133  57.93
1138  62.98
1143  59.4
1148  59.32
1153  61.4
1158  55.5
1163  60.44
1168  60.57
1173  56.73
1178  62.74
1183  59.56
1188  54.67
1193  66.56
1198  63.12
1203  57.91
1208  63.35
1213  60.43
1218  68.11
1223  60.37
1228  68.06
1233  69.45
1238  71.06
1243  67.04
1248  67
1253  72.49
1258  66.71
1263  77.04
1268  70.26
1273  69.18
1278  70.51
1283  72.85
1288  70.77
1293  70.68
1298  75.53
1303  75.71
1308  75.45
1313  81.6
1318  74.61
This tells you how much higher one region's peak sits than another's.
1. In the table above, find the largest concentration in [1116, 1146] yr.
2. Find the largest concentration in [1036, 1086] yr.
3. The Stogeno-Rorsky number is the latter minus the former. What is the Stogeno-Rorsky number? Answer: -3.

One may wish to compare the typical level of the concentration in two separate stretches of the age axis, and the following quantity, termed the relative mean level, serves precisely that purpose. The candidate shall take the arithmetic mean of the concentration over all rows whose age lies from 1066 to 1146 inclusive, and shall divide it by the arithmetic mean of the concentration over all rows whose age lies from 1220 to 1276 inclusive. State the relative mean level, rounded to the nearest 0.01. 0.85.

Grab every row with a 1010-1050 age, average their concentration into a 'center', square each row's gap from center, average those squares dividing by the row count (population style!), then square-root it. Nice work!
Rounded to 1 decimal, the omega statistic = 2.6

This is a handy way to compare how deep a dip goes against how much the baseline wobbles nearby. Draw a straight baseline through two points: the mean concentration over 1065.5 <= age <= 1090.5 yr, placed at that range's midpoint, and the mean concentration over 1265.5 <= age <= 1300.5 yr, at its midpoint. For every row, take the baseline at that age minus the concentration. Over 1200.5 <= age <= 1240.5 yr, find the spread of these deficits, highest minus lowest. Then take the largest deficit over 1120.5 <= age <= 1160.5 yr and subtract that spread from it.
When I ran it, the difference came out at -4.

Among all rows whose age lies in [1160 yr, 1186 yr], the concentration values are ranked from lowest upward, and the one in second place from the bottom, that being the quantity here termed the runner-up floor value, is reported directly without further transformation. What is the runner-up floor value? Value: 59.56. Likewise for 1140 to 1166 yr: 59.32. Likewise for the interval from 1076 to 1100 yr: 55.12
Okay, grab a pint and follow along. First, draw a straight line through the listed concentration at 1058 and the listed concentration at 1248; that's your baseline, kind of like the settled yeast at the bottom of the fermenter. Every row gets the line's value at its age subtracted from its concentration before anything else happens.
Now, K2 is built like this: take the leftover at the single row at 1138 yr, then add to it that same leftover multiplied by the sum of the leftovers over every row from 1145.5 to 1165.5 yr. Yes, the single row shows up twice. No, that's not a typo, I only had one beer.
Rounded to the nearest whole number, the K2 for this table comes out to -19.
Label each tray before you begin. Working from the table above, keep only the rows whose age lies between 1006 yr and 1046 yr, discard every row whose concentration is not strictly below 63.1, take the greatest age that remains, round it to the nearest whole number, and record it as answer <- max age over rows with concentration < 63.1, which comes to 1043 yr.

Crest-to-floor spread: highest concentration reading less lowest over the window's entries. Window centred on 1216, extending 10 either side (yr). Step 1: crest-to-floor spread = 7.7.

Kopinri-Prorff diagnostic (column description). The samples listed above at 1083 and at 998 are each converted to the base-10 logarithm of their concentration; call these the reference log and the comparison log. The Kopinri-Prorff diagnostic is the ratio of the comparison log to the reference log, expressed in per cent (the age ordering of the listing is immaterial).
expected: 97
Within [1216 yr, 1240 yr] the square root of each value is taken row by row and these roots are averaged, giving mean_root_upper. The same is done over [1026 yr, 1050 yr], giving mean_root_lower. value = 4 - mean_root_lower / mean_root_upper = 3.12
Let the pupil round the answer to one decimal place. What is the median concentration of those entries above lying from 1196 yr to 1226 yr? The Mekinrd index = 61.8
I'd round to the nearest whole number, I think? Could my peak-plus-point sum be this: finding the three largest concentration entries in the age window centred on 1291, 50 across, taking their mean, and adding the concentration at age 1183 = 137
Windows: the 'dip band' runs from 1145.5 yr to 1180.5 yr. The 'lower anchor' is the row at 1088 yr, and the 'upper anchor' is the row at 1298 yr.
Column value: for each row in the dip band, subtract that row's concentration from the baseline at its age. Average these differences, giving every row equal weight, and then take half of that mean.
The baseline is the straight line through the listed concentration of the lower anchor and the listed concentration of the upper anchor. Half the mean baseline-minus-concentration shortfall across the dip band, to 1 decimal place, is 2.1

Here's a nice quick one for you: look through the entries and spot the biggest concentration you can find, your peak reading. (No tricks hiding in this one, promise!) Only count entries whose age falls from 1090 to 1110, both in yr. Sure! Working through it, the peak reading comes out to 60.64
